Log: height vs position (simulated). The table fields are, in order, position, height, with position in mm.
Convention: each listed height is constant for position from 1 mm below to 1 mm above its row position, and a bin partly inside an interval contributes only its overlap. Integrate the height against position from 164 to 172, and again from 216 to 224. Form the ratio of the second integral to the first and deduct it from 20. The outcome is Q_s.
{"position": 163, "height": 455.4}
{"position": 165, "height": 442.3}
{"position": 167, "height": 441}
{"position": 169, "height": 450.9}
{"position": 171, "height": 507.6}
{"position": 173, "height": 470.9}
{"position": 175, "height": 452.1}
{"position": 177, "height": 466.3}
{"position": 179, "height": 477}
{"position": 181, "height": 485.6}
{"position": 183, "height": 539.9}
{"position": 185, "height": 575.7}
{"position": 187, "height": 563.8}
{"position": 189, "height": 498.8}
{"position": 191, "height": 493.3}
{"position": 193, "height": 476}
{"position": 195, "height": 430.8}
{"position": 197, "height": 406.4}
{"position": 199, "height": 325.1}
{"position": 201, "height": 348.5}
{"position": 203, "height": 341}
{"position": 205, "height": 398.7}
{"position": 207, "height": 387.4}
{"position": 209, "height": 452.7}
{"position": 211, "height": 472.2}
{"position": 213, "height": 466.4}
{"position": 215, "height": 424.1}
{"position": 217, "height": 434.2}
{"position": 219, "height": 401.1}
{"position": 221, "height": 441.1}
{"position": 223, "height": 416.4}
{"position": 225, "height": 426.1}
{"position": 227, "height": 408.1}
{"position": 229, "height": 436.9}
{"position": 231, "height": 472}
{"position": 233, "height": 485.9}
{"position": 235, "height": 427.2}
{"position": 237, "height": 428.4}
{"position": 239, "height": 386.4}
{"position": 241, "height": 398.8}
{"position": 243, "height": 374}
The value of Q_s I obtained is 19.08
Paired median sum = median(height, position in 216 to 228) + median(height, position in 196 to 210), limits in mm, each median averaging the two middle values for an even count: 809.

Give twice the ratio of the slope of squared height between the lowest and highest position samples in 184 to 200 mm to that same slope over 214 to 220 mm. 6.8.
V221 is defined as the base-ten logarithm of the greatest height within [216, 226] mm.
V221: 2.64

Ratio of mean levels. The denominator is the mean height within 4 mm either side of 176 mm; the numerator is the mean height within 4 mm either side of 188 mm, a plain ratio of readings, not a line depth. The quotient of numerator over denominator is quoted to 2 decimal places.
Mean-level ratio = 1.14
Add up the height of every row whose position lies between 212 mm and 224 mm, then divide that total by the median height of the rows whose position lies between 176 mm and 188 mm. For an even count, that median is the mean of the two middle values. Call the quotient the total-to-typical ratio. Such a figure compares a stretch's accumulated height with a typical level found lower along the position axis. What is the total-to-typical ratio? 5.0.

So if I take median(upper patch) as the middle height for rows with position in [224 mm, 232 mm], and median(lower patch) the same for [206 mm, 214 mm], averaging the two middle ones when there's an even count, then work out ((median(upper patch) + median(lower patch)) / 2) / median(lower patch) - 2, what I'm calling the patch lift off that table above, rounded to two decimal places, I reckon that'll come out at -1.03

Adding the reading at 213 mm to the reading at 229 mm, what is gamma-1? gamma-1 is 903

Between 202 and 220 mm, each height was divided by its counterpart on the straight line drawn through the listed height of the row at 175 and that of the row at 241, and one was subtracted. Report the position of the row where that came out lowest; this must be 203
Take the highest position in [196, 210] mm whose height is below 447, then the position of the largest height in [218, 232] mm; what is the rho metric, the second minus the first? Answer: 24 mm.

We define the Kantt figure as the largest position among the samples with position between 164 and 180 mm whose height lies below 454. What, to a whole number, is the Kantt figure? 175 mm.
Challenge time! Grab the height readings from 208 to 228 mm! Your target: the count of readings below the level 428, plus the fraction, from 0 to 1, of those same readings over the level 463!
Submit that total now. 5.2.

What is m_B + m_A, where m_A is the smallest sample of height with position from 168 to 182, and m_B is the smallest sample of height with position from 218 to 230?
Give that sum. 852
